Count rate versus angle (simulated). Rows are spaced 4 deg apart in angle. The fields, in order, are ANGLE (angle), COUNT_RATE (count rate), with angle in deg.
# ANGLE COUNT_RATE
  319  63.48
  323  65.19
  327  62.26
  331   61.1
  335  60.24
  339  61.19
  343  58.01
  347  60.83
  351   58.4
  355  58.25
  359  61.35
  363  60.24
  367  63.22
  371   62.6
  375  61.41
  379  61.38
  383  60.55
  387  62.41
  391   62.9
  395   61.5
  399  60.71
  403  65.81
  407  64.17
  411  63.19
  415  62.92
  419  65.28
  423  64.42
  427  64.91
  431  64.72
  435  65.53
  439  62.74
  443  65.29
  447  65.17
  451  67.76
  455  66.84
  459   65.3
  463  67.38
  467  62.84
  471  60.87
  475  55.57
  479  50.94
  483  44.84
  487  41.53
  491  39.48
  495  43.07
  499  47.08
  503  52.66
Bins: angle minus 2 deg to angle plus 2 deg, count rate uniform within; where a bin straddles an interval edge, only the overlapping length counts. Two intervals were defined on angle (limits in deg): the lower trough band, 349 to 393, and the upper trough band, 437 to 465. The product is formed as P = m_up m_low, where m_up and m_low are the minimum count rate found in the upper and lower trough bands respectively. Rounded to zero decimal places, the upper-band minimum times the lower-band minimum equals 3655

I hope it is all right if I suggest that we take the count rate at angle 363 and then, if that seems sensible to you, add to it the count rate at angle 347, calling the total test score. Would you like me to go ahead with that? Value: 121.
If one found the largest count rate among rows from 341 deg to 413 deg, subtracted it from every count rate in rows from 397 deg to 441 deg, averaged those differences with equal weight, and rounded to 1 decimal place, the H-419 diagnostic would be -1.8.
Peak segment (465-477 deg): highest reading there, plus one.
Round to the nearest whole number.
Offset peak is 64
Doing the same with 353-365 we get 62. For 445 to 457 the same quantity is 69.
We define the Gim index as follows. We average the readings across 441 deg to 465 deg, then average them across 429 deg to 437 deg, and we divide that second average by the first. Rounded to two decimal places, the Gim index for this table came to 0.98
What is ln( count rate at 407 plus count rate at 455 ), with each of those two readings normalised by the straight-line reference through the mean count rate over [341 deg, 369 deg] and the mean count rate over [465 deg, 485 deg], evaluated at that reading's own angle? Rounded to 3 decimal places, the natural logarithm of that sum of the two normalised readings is 0.835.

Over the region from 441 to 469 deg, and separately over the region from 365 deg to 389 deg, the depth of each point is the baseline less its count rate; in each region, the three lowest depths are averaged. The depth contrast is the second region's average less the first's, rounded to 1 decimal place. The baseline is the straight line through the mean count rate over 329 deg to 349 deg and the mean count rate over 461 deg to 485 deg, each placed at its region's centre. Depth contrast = 6.5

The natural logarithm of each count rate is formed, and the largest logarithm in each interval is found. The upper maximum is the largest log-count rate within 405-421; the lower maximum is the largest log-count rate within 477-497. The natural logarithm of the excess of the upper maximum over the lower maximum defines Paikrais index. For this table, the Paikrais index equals -1.4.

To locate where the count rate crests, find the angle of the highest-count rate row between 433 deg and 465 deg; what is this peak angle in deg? 451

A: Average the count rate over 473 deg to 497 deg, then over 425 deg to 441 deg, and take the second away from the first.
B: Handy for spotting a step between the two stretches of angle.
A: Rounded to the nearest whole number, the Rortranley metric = -19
